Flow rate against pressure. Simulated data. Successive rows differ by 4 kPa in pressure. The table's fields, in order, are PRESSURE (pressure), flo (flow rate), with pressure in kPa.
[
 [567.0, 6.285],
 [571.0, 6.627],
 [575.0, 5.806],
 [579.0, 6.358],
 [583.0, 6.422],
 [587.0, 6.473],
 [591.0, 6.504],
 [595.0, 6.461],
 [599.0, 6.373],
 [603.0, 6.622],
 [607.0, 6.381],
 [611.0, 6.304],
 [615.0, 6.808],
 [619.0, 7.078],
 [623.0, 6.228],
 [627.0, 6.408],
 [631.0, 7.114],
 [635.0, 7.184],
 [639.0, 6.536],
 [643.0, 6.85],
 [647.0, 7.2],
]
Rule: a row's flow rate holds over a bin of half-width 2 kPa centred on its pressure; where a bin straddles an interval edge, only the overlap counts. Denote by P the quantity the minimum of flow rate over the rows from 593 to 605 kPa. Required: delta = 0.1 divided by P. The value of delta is 0.0157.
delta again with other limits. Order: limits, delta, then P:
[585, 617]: 0.0159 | 6.304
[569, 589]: 0.0172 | 5.806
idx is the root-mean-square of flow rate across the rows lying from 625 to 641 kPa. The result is 6.82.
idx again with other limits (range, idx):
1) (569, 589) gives 6.34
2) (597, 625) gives 6.55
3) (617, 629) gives 6.58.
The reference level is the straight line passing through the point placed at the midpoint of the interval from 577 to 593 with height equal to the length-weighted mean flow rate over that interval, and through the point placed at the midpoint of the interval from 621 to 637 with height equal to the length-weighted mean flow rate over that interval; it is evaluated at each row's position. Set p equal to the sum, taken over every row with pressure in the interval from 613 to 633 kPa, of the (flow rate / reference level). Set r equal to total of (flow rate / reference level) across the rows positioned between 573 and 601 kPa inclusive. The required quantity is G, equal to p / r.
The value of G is 0.73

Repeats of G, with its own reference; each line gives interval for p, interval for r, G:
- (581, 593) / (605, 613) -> 1.56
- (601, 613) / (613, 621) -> 1.40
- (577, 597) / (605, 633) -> 0.72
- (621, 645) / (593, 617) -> 1.01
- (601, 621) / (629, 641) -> 1.63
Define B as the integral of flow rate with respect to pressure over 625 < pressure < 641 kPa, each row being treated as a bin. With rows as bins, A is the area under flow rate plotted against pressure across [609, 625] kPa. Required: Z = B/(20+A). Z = 0.867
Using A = 106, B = 109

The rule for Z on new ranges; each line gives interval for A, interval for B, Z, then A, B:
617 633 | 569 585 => 0.792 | 107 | 101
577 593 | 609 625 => 0.859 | 103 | 106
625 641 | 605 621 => 0.824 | 109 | 106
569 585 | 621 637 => 0.891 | 101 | 108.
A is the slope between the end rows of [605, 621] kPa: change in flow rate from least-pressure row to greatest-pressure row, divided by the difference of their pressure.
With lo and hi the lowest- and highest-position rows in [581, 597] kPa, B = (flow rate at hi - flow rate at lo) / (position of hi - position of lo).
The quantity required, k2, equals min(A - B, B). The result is 0.003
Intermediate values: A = 0.06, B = 0.003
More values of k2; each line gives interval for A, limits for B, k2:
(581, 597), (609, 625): -0.006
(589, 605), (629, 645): -0.022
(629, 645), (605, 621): -0.080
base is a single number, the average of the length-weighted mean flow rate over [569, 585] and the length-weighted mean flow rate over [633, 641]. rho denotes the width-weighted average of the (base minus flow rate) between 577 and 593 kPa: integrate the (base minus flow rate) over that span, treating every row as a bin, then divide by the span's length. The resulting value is 0.14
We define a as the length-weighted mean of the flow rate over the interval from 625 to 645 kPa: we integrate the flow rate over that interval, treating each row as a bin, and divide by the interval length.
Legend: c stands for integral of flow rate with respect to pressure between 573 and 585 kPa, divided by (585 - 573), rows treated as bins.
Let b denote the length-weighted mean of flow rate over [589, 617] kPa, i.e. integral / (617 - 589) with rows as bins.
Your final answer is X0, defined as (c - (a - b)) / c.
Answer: 0.948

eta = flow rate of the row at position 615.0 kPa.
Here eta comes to 6.808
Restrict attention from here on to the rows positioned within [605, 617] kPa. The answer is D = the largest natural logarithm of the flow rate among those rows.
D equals 1.92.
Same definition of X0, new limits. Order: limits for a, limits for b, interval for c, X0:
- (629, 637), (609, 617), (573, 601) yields 0.907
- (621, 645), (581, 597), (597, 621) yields 0.961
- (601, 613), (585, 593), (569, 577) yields 1.008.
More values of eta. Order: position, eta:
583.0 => 6.422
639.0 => 6.536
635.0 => 7.184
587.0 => 6.473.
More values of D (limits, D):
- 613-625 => 1.96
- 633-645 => 1.97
